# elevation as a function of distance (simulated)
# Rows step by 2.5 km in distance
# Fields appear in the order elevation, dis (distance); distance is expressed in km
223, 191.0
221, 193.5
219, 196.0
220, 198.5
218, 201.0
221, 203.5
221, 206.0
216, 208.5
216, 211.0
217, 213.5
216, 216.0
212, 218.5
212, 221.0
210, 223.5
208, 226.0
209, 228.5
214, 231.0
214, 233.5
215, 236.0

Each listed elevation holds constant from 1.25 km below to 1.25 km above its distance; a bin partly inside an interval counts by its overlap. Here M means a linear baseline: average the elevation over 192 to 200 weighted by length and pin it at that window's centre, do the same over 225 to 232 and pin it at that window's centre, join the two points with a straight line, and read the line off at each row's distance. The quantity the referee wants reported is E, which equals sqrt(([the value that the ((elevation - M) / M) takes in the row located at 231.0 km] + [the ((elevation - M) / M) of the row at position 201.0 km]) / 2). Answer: 0.10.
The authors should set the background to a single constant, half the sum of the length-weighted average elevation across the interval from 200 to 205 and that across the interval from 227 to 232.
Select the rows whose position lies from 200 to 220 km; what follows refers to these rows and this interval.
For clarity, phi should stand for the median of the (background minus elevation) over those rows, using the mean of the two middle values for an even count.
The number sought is -1.1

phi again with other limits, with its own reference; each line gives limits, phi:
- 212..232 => 3.4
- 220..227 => 5.4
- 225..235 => 3.9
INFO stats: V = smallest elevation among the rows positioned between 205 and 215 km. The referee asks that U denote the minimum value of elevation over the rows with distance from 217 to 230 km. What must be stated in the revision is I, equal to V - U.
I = 8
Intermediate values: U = 208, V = 216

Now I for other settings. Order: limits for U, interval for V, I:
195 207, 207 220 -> -6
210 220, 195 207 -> 6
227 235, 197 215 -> 7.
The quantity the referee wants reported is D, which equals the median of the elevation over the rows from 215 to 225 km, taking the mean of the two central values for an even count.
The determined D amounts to 212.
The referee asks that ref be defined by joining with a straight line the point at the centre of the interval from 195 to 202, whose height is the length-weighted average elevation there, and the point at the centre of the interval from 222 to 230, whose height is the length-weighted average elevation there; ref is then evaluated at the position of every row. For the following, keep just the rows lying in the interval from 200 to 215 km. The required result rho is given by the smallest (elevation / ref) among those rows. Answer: 0.999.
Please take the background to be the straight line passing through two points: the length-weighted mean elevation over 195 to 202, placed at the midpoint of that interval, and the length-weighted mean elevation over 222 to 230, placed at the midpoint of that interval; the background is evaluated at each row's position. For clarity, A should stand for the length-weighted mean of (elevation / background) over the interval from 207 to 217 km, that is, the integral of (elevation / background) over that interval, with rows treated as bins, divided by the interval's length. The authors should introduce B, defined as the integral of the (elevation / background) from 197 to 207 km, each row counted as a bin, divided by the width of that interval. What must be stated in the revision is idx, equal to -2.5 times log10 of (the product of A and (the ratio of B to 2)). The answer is 0.7310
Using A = 1.01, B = 1.01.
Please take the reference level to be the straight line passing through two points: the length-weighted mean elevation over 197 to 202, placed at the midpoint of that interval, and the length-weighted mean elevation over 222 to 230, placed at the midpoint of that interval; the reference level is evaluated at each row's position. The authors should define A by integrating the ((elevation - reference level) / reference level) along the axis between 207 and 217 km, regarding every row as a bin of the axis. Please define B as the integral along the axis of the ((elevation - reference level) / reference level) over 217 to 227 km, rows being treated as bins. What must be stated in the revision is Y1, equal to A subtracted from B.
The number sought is -0.09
